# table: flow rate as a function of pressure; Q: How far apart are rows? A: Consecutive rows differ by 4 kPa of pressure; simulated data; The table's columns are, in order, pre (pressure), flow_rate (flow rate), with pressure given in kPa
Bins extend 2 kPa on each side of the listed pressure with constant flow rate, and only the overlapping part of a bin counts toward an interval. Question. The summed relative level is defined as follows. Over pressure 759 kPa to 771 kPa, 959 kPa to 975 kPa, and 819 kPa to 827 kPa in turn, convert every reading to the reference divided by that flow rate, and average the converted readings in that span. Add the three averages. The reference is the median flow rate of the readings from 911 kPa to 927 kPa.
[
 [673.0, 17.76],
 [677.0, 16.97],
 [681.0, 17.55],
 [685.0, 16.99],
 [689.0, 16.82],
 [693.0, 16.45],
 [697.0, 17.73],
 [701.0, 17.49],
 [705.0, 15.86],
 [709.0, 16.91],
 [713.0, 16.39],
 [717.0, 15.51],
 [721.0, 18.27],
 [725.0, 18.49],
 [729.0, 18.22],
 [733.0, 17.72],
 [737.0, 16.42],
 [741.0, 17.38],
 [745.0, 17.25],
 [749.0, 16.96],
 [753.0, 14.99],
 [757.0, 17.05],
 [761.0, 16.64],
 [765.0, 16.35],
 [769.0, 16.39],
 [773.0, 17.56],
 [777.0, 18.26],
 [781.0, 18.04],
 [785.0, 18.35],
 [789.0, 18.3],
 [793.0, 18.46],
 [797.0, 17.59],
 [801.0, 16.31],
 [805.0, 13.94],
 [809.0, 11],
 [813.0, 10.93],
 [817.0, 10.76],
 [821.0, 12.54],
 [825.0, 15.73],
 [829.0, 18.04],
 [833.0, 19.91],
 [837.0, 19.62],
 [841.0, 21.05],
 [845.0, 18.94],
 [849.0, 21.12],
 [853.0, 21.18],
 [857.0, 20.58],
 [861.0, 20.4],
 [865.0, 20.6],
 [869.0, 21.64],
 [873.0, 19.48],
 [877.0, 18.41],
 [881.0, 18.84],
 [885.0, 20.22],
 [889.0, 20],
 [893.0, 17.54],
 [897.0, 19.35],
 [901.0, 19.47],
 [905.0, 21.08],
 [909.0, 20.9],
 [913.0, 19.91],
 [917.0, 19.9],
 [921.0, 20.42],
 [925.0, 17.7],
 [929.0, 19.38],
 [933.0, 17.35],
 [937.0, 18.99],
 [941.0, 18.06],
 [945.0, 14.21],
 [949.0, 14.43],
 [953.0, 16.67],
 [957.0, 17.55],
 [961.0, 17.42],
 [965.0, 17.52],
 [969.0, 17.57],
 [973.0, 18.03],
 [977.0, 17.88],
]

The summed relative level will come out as 3.76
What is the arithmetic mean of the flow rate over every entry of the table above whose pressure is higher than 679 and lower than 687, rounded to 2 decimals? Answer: 17.27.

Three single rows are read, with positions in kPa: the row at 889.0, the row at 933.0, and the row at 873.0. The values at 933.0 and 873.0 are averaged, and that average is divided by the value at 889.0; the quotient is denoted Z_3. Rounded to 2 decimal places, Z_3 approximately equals 0.92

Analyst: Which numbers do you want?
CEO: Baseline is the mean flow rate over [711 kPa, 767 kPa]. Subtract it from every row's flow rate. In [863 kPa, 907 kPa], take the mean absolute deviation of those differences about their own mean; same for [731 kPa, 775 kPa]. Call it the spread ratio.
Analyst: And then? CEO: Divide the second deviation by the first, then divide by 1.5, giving 0.4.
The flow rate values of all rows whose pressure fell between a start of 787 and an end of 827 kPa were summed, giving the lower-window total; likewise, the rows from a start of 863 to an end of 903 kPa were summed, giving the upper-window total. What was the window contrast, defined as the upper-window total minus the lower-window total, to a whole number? 50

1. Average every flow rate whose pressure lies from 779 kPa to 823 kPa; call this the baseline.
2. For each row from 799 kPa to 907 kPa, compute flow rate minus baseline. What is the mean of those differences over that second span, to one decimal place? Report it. 3.0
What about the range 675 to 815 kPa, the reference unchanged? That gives 1.6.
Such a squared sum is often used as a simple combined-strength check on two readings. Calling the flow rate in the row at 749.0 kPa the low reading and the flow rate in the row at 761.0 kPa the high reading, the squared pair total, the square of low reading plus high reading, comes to 1129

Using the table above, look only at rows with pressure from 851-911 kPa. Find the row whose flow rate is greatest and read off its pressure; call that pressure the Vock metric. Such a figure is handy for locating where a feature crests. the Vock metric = 869.0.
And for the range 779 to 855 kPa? 853.0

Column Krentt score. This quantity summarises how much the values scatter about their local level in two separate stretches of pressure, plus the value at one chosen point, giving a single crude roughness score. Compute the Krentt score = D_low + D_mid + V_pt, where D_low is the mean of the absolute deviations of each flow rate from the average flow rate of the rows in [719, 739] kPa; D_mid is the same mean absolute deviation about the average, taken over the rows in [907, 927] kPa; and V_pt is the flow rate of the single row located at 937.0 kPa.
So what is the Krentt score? 20.4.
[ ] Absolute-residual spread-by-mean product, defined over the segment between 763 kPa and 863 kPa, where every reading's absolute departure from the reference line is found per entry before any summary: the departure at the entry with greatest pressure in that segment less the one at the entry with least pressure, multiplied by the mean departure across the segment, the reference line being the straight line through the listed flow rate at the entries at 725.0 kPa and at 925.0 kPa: 1.1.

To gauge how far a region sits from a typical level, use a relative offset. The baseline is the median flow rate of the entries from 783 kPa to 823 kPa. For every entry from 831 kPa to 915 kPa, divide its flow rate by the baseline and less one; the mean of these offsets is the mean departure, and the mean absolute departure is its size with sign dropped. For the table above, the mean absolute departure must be 0.323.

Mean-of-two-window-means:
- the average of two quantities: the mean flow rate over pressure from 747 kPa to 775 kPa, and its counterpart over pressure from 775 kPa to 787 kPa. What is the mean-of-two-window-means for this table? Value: 17.4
